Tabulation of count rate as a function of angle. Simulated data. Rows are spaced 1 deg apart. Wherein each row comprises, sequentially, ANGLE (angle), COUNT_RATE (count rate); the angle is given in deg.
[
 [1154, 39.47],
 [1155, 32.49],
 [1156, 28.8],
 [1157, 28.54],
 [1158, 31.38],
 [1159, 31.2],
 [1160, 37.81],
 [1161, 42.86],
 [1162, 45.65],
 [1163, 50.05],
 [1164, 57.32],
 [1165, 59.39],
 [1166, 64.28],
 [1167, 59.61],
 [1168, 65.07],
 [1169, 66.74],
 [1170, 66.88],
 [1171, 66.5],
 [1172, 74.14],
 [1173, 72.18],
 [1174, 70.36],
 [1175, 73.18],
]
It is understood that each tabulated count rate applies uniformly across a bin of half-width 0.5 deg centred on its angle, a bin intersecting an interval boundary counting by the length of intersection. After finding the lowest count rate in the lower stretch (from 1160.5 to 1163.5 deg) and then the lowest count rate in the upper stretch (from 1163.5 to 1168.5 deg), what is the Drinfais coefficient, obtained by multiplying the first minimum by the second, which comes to 2457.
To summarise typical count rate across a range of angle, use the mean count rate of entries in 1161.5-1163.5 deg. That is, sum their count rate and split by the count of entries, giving 48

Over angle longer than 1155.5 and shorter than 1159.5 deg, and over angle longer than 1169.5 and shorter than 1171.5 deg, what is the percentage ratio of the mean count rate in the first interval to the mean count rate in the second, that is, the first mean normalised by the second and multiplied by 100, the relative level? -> 45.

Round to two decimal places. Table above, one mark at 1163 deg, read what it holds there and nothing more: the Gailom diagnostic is 50.05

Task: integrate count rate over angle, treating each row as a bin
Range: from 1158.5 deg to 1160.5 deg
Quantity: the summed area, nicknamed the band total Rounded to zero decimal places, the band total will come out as 69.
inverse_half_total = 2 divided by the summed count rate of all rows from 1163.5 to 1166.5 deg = 0.0111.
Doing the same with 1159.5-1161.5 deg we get 0.0248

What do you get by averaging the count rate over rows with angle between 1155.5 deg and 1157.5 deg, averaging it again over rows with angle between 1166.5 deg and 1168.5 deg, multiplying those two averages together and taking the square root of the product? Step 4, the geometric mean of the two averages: 42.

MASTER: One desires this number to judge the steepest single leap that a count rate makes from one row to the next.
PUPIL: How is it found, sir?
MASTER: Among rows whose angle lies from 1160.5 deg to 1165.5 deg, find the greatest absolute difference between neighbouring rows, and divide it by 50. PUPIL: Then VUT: 0.15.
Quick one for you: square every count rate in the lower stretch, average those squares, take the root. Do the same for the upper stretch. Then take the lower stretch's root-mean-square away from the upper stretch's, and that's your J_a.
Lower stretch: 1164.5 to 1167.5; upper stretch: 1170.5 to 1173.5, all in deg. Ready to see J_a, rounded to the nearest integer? 10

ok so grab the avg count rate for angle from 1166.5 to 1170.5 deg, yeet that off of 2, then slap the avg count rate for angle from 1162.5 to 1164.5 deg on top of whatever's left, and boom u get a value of -9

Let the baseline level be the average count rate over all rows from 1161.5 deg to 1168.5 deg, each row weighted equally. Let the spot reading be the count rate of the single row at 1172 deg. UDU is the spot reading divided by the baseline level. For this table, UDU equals 1.3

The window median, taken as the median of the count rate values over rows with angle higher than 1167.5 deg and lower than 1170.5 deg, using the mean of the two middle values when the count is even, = 67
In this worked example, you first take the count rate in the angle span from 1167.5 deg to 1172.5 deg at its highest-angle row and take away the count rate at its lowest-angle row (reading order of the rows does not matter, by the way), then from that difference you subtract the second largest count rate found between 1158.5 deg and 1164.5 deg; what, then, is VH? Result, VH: -41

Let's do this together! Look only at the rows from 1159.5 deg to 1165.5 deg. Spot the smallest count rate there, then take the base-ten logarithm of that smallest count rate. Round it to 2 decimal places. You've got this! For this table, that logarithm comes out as 1.58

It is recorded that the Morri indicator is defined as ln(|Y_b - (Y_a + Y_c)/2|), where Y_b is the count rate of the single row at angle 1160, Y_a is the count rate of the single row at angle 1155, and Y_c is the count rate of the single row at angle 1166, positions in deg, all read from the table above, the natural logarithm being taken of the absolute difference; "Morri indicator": 2.4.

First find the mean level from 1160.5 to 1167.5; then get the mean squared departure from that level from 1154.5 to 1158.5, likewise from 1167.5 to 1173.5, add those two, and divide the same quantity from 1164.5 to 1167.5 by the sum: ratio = 0.07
